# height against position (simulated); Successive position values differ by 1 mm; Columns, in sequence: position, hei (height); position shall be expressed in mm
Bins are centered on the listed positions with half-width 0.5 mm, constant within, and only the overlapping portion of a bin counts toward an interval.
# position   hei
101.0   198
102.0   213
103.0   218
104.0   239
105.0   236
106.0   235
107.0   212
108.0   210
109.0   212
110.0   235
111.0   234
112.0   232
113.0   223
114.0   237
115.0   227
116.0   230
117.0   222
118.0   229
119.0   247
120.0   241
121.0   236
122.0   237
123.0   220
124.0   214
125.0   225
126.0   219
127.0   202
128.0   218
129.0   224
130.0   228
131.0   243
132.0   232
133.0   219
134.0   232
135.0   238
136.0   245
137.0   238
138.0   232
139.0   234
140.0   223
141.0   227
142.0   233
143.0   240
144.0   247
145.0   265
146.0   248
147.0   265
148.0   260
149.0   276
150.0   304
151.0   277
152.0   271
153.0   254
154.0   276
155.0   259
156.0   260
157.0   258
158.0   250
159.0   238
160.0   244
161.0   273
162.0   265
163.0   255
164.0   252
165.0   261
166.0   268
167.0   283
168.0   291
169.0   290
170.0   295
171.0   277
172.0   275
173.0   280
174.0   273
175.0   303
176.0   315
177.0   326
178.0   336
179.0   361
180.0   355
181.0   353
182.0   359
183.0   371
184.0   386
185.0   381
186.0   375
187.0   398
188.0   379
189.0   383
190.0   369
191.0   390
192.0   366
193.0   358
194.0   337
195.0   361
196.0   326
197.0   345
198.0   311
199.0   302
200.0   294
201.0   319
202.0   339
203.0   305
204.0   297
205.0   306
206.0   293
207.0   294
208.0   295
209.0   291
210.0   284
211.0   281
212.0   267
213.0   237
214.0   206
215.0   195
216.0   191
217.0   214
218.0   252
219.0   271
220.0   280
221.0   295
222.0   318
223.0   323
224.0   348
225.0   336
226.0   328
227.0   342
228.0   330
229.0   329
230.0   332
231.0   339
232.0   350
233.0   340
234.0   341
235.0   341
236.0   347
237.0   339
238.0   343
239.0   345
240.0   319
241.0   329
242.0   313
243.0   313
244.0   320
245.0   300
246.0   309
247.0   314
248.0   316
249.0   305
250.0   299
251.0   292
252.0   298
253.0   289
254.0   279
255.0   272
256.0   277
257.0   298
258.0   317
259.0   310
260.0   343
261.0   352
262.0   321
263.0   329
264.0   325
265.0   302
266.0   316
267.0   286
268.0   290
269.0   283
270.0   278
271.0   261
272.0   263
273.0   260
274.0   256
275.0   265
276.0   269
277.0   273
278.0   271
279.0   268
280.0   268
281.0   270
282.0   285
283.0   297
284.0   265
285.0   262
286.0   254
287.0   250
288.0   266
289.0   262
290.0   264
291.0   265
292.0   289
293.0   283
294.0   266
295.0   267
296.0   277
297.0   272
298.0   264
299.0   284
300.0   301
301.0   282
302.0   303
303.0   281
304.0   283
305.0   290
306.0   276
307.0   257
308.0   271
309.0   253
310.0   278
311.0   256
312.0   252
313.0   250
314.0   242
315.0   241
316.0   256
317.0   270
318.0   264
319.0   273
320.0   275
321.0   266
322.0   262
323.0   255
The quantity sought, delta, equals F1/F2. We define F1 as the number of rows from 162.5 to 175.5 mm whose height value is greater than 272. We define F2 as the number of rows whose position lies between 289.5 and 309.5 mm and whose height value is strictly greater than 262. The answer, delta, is 0.50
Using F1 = 9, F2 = 18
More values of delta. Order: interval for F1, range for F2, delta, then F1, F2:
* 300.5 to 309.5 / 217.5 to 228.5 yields 0.60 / 6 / 10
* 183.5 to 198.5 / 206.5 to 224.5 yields 1.25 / 15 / 12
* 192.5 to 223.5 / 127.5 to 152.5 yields 3.83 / 23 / 6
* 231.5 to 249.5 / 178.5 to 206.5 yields 0.64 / 18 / 28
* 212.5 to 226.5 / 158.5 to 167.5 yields 1.75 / 7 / 4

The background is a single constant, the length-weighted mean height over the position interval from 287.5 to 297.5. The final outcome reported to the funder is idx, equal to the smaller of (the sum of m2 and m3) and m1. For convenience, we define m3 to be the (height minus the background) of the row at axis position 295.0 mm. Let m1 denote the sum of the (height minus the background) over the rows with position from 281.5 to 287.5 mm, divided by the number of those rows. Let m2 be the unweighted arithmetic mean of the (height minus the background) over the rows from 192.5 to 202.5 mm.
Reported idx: -2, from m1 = -2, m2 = 58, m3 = -4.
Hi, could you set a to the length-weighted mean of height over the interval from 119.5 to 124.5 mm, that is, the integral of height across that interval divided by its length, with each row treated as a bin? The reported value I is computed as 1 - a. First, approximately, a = 230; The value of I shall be -229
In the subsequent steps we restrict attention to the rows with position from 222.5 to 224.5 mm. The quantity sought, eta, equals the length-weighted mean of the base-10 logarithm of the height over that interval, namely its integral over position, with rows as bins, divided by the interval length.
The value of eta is 2.53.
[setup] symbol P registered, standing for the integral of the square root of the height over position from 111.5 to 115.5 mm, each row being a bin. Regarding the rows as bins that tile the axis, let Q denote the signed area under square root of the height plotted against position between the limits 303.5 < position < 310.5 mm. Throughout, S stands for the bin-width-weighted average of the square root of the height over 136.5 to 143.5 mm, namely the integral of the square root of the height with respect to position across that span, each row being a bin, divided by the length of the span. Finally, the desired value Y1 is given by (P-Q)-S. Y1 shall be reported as -70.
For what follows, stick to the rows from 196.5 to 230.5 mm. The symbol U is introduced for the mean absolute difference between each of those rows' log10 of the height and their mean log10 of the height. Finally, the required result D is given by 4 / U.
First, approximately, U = 0.051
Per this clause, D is 78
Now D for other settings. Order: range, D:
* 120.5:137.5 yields 221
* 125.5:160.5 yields 136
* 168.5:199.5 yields 93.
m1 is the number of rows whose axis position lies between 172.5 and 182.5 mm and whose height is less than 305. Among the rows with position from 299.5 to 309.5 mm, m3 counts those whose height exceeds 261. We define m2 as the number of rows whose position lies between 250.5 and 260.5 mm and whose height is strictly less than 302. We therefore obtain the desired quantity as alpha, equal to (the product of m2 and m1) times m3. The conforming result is 168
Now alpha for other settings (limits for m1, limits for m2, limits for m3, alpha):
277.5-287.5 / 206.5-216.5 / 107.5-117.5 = 0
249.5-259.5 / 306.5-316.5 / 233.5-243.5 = 800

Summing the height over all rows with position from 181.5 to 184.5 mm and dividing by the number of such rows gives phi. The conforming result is 372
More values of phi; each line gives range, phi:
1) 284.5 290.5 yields 260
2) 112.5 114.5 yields 230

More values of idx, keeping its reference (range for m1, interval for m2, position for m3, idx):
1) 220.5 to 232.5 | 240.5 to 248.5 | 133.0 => -9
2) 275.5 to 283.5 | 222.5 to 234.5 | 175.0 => 4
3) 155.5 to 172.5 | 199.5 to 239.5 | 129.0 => -16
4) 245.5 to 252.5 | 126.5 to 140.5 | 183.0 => 34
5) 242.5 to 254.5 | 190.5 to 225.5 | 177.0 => 32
